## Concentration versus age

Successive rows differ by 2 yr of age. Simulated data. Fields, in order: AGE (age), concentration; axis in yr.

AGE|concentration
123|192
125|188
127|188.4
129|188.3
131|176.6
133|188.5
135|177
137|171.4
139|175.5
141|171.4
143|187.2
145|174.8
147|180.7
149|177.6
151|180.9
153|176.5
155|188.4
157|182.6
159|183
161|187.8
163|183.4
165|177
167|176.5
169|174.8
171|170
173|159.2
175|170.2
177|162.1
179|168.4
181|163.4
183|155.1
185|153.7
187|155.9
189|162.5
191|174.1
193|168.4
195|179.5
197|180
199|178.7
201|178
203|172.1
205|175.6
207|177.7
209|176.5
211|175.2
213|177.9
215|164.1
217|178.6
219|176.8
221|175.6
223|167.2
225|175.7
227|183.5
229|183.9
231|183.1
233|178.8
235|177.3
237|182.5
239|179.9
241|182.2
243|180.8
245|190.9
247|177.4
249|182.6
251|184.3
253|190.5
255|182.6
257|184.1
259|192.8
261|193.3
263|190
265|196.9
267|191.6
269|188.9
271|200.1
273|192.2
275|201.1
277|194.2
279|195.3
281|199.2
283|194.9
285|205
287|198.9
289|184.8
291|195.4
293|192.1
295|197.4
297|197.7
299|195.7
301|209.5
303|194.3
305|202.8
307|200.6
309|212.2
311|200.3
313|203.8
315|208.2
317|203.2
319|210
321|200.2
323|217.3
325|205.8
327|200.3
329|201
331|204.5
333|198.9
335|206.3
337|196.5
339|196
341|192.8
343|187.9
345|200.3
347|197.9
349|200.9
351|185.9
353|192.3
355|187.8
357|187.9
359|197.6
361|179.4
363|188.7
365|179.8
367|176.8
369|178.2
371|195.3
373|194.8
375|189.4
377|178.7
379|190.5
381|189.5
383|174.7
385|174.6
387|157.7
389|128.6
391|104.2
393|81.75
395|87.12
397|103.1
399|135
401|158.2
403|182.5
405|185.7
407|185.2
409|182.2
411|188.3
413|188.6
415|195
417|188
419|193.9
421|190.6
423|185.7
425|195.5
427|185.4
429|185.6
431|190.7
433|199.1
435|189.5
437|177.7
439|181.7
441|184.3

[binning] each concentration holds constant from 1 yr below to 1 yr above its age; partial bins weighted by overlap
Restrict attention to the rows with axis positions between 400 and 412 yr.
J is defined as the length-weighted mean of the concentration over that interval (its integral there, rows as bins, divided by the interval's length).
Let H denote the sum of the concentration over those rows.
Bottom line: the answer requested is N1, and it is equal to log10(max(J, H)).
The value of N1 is 3.03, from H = 1082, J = 180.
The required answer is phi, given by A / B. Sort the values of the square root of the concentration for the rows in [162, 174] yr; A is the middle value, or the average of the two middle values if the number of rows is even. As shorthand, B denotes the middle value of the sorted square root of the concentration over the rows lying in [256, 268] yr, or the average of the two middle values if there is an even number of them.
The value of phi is 0.96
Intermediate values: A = 13.3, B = 13.9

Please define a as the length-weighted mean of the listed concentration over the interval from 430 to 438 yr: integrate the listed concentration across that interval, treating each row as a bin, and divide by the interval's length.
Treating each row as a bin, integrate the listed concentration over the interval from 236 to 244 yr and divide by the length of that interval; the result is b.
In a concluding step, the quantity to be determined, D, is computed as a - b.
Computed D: 8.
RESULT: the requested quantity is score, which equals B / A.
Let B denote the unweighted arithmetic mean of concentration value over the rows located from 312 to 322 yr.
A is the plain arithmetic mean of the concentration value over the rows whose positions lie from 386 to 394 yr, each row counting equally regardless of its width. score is 1.74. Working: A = 118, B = 205.1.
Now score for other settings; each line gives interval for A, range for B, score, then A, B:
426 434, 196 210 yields 0.93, 190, 176.9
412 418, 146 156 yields 0.95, 191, 180.8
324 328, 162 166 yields 0.89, 203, 180.2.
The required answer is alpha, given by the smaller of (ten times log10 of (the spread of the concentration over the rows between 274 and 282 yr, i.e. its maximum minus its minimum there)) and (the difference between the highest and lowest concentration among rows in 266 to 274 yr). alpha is 8.4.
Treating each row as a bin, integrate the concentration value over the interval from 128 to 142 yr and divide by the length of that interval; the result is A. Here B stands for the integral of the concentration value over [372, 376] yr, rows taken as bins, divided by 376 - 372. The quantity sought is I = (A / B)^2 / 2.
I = 0.43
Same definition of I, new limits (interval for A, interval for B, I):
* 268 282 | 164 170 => 0.62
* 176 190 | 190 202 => 0.41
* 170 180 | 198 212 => 0.44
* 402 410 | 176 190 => 0.66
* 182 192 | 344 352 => 0.33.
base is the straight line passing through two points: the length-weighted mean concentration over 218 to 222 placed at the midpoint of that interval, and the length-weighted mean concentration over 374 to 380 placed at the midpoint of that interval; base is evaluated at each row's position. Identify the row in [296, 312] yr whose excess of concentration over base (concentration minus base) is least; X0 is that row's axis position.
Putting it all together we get 303 yr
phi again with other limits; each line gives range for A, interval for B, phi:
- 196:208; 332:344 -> 0.95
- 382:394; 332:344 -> 0.85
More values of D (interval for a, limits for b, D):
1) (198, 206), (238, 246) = -7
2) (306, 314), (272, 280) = 9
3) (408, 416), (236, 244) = 7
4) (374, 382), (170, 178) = 22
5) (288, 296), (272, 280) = -3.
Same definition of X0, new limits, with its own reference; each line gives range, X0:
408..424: 409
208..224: 215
